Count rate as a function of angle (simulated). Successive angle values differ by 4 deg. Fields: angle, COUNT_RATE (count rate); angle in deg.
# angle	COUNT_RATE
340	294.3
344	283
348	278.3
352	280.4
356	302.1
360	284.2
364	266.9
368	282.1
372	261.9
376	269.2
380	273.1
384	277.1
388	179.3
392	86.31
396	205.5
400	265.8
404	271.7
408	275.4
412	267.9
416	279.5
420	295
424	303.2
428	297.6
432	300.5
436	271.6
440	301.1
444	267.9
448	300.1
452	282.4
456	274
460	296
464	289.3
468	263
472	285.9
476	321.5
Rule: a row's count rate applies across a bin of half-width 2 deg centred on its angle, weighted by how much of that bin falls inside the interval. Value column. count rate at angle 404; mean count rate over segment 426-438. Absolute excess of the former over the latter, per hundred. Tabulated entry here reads 0.182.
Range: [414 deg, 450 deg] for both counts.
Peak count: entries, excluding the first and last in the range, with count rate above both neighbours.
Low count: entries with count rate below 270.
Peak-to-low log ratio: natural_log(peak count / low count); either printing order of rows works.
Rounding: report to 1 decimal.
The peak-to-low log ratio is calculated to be 1.1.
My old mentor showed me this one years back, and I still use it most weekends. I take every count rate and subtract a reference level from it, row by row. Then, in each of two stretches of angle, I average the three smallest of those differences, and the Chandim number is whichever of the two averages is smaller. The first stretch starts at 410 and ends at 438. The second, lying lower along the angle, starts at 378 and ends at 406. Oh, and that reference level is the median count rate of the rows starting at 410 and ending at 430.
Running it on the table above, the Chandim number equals -138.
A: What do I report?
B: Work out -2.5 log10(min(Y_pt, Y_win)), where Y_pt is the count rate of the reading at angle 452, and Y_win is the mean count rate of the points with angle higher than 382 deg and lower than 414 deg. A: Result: -5.90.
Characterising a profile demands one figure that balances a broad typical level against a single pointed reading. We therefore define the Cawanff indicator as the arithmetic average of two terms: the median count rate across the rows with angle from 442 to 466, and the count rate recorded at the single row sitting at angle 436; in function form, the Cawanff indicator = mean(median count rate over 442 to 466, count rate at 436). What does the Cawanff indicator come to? 279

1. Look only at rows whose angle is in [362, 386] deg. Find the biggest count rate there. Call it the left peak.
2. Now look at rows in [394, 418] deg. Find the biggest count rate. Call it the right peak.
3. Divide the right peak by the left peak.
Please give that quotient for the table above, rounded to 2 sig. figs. 0.99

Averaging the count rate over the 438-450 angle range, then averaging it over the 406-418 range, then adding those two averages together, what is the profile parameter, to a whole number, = 564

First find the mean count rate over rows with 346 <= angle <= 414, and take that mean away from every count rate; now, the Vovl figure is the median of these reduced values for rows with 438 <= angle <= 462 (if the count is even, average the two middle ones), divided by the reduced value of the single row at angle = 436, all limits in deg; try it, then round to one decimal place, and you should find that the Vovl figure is 2.0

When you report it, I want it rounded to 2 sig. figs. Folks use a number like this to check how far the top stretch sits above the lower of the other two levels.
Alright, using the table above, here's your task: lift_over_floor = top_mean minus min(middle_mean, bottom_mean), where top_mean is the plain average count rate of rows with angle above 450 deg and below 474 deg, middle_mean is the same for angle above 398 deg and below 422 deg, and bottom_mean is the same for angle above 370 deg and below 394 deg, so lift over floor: 57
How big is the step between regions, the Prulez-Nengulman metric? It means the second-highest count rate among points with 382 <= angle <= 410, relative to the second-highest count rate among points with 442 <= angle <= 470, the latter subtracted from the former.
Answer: -21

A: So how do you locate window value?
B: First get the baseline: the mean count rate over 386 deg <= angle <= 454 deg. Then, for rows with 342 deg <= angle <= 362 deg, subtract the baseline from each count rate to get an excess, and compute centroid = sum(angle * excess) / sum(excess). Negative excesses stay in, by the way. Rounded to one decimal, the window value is 352.9 deg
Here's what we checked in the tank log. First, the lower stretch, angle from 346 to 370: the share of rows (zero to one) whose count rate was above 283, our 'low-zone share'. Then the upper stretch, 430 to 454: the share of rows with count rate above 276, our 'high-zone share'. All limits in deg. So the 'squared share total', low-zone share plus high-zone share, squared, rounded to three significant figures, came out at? 1.00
